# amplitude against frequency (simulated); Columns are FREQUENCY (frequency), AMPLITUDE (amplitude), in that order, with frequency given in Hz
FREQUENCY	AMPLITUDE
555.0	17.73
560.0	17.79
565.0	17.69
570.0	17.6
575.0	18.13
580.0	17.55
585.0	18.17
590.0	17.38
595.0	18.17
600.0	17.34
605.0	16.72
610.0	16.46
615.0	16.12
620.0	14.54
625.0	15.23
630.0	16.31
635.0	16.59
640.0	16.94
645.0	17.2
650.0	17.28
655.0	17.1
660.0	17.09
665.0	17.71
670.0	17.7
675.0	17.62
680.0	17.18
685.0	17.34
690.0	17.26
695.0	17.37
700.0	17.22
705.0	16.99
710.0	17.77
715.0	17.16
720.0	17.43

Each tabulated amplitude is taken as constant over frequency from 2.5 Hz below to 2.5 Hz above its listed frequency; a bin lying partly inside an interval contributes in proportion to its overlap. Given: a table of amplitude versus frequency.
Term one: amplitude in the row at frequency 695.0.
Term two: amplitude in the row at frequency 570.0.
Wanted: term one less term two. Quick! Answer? -0.23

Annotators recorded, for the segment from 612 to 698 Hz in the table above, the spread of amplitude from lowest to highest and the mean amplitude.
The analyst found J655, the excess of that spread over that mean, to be -13.7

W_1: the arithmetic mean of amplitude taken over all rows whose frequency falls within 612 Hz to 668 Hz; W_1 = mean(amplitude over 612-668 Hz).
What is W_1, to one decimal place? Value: 16.6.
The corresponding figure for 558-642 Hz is 17.0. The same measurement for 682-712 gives 17.3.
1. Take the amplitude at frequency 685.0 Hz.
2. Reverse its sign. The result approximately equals -17.3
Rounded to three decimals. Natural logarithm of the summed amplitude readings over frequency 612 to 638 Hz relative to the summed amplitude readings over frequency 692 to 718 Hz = -0.093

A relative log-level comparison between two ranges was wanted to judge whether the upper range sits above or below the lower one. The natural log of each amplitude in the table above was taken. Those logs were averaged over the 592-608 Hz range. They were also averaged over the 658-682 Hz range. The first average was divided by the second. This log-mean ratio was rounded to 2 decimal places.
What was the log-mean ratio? 1.00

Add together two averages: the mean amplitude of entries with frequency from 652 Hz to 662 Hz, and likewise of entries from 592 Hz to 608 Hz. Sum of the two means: 34.5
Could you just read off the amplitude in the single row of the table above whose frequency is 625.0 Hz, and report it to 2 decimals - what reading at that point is 15.23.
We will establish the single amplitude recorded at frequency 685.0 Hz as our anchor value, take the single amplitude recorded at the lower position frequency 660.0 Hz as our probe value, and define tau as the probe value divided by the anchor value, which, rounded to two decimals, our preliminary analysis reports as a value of 0.99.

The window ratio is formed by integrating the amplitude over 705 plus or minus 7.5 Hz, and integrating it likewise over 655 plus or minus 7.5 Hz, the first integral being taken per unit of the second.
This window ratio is 1.01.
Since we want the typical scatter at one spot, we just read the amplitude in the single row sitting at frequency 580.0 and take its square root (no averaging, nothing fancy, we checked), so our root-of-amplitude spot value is 4.19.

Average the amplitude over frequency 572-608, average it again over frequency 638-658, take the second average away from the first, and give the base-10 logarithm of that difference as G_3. -0.3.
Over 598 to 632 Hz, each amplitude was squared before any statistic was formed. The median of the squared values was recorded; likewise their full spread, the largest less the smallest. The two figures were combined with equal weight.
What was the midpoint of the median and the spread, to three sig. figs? 178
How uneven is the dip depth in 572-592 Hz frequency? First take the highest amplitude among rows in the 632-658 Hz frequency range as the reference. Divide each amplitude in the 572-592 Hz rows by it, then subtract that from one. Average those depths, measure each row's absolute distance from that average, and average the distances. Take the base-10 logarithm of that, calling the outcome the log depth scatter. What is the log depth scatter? -1.70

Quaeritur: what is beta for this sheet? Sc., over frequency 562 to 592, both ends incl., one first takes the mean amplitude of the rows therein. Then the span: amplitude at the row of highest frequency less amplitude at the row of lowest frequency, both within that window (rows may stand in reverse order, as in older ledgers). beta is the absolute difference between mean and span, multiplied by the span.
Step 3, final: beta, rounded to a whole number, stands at -6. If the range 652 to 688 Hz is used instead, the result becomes 4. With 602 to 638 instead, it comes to -2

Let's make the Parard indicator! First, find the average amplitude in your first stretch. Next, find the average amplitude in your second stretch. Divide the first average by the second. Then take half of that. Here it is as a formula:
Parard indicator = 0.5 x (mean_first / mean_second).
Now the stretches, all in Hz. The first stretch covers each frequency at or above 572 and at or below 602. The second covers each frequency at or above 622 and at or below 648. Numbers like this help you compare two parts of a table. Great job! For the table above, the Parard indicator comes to 0.54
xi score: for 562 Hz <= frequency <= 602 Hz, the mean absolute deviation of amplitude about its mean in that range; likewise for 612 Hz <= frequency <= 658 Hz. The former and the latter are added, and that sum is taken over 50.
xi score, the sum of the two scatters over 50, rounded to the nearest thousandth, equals 0.021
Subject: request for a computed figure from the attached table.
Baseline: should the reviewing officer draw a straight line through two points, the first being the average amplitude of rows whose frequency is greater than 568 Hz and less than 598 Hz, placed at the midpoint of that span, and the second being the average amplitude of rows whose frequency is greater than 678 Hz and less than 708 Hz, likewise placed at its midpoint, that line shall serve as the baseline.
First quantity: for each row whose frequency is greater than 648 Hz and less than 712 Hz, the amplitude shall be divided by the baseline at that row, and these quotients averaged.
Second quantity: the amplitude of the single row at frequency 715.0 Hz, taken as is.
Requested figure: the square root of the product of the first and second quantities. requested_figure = 4.15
